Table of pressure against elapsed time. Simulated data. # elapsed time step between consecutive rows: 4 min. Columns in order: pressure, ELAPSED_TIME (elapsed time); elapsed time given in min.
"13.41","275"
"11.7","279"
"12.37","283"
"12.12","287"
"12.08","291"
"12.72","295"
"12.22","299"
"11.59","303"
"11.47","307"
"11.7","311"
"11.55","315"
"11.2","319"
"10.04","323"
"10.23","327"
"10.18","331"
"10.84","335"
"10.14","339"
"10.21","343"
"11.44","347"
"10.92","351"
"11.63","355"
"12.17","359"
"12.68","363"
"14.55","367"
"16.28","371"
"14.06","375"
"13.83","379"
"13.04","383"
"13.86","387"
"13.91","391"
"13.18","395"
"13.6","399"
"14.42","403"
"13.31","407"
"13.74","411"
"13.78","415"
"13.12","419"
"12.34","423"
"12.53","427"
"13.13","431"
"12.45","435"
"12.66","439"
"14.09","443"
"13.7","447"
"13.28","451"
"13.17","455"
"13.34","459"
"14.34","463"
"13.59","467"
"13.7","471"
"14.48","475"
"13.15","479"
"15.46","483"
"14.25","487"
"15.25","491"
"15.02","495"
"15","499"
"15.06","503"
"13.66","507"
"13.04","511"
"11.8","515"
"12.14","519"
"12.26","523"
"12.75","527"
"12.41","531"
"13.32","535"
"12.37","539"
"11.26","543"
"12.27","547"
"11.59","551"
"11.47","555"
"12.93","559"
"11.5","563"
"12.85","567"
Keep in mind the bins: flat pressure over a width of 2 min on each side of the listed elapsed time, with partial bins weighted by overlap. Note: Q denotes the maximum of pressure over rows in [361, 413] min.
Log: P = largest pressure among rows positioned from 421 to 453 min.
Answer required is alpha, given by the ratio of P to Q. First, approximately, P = 14.09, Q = 16.28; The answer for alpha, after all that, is 0.87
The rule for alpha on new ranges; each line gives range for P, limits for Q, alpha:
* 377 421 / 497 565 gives 0.96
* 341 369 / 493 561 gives 0.97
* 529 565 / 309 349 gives 1.14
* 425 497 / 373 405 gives 1.07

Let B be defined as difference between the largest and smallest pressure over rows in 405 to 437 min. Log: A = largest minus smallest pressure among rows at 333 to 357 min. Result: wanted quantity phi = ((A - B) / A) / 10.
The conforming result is 0.003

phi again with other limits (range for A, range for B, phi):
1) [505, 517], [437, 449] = 0.023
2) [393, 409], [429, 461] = -0.032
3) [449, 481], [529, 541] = 0.029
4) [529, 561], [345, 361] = 0.039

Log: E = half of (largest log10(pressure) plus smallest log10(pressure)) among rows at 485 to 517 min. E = 1.13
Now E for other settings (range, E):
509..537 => 1.10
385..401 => 1.13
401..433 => 1.13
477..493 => 1.15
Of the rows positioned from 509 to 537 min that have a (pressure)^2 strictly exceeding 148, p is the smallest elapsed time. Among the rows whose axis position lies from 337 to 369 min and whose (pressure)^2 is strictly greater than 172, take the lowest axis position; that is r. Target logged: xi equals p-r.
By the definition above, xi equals 144 min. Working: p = 511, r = 367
